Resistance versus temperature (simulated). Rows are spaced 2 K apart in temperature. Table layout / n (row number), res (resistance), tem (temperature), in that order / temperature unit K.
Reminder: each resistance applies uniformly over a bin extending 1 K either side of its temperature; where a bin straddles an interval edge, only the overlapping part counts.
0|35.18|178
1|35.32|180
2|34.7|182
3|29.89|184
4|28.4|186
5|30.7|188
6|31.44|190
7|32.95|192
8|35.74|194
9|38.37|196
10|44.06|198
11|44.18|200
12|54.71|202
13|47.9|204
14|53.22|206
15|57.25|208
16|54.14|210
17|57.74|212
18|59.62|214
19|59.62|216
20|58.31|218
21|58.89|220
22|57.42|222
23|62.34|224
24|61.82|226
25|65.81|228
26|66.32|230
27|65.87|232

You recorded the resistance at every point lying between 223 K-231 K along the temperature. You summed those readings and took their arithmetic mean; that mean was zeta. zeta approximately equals 64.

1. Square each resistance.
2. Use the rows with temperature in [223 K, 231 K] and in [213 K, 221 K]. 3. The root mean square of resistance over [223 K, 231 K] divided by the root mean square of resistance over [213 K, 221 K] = 1.08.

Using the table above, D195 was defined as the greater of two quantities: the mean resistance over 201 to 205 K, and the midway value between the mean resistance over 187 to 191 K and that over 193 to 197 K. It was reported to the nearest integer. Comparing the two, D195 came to 51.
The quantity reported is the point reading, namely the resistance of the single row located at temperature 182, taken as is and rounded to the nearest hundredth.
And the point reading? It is 34.70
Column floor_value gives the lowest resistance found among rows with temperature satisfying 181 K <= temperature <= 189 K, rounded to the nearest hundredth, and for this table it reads 28.40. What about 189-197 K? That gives 31.44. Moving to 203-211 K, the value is 47.90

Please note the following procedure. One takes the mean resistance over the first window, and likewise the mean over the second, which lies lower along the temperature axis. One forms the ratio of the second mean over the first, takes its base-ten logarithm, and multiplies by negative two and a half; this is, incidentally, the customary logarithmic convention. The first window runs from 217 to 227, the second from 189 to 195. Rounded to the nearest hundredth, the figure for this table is 0.63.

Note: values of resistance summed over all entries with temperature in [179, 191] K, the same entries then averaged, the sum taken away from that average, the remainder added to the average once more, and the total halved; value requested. -63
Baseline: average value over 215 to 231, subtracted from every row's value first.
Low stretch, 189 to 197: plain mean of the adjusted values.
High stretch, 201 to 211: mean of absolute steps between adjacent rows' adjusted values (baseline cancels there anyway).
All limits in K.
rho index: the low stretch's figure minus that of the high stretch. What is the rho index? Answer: -32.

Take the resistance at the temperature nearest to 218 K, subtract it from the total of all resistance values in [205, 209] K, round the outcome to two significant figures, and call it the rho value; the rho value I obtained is 52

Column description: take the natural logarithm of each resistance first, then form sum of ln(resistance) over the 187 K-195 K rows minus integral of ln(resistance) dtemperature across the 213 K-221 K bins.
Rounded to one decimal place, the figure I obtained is -18.7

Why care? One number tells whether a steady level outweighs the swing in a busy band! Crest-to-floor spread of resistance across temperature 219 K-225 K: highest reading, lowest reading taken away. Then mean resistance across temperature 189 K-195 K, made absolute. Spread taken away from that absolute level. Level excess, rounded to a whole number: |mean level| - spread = 28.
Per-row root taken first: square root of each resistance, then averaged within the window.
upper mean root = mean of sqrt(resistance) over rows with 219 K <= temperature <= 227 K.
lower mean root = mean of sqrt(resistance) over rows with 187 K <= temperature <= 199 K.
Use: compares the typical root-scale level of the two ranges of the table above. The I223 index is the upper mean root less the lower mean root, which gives 1.8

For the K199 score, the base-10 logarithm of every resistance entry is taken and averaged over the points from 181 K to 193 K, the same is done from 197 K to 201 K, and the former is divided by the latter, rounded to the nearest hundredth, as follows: 0.91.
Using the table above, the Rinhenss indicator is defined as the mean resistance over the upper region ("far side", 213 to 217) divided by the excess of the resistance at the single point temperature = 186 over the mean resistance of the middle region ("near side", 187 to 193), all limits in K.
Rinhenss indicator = -18.1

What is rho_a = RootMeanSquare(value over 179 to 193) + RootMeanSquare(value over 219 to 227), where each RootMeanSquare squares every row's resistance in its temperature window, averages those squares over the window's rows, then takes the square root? 92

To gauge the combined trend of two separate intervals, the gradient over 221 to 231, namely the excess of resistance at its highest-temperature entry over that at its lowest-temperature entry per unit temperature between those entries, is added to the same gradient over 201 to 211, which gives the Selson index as 1.0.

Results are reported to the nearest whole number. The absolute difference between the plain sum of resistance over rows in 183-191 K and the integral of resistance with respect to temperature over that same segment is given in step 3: 120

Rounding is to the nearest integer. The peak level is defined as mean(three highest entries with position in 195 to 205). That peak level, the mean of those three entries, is 49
